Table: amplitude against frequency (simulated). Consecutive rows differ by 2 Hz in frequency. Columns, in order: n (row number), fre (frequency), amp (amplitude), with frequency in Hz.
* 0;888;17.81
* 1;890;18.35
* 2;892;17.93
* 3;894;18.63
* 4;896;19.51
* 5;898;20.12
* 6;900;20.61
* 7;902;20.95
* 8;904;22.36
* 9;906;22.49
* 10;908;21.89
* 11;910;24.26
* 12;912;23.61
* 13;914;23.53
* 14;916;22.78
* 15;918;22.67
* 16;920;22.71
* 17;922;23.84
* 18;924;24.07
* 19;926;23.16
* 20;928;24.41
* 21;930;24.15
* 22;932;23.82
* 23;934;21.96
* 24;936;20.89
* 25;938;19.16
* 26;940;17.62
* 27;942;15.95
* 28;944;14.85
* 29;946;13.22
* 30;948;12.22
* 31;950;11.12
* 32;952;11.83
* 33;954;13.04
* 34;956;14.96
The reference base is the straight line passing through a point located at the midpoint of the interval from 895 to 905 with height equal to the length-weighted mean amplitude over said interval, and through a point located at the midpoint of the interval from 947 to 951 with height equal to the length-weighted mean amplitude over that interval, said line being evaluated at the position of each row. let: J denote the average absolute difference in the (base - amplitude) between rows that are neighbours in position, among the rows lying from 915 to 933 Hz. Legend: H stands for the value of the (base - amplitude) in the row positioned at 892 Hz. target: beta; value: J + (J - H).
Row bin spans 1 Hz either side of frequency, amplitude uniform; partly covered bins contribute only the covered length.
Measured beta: -3.0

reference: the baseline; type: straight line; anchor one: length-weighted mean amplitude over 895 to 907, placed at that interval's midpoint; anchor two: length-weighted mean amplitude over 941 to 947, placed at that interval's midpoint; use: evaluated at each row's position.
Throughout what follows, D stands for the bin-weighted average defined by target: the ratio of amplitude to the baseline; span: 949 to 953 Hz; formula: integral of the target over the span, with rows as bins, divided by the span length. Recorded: 0.8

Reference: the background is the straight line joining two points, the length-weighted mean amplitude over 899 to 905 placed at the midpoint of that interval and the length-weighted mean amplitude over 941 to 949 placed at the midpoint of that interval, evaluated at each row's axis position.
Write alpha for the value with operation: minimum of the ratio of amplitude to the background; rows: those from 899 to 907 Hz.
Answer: 0.95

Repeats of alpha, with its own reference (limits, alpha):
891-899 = 0.78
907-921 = 1.08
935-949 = 0.90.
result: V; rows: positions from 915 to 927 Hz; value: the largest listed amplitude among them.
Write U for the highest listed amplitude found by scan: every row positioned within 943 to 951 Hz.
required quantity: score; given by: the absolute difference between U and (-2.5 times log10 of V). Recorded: 18.3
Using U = 14.85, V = 24.07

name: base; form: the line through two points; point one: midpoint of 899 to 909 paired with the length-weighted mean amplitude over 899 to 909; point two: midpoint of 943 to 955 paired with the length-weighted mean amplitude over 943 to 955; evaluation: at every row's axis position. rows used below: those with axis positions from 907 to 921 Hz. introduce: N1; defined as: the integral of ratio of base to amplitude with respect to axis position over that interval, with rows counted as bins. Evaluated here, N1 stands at 12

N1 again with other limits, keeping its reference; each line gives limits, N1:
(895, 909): 15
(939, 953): 14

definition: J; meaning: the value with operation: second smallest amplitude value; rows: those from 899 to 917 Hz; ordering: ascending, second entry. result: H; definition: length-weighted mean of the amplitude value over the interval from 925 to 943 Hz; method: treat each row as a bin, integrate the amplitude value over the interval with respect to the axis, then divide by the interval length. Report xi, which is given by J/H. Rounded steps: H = 21.2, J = 20.95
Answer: 0.99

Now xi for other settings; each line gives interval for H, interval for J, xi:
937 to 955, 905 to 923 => 1.57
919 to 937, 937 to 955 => 0.51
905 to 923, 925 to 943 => 0.76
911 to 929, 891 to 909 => 0.80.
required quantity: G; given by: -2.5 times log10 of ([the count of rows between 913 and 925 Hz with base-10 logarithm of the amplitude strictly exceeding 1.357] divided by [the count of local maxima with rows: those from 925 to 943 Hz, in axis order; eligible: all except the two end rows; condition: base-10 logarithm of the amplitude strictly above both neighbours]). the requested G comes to -1.5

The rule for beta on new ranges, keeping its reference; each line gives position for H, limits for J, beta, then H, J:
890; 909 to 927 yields -3.1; 4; 0.5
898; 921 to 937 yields 0.5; 1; 0.7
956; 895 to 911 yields 6.8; -5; 1.1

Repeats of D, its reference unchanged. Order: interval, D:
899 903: 1.0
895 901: 0.9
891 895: 0.8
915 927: 1.3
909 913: 1.2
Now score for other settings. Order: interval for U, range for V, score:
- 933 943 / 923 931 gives 25.4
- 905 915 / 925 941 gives 27.7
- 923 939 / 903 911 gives 27.9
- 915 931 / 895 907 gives 27.8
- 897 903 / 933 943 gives 24.3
